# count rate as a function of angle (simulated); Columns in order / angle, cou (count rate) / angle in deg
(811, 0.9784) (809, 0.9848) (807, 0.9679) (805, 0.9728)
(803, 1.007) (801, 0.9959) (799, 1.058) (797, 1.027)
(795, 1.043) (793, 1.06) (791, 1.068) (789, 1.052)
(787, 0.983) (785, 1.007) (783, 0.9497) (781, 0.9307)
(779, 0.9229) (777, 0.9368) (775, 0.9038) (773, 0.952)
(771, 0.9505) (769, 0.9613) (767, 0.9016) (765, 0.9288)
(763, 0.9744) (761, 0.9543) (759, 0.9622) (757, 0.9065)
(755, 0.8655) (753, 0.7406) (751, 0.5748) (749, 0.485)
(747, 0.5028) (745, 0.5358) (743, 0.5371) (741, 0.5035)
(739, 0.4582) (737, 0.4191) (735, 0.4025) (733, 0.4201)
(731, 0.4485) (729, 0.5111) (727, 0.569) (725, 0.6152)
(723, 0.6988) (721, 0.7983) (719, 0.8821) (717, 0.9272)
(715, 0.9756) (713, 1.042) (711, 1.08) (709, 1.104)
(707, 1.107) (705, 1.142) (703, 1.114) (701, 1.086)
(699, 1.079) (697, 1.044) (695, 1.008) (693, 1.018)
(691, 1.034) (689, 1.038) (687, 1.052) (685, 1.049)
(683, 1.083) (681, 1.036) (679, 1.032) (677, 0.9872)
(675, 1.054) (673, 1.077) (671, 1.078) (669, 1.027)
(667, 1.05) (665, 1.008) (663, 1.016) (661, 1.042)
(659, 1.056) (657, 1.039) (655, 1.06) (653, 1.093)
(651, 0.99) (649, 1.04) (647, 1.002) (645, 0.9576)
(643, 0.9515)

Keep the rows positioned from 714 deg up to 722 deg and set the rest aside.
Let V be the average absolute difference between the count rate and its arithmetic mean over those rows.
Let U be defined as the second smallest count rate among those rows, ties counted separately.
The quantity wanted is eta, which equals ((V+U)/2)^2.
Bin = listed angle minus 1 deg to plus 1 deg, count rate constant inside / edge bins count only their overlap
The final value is 0.22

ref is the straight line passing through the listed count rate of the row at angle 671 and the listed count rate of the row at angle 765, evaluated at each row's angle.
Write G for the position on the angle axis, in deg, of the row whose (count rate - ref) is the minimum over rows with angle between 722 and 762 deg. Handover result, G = 735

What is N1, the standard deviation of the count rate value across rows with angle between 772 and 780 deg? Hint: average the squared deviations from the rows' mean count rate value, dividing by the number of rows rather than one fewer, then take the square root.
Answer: 0.018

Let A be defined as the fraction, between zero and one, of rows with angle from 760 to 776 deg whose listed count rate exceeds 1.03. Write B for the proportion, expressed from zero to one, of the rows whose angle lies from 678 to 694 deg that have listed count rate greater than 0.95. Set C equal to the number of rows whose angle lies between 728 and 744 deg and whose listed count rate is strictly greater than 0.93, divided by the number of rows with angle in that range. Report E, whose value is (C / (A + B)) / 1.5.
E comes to 0.0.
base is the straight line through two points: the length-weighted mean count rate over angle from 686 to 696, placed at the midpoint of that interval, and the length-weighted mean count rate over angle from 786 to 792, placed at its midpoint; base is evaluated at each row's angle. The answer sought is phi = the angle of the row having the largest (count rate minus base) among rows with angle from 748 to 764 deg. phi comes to 763 deg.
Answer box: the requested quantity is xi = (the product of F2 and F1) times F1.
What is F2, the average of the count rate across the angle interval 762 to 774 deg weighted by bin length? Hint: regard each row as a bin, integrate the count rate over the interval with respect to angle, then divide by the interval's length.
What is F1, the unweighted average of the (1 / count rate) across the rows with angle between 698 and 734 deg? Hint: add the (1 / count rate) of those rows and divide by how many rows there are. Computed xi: 1.6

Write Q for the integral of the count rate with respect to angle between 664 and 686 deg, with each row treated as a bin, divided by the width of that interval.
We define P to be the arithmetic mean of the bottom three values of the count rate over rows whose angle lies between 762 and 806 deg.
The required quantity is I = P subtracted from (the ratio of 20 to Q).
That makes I 18.3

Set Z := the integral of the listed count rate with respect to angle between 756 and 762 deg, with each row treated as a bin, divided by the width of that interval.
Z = 0.94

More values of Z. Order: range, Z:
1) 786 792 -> 1.03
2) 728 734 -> 0.46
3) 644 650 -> 1.00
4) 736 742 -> 0.46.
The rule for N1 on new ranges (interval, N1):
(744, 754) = 0.092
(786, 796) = 0.030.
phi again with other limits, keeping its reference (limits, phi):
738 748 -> 743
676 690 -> 683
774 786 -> 785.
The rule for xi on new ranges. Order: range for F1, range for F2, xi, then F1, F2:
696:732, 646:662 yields 1.5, 1.21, 1.04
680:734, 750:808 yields 1.3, 1.18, 0.95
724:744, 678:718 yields 4.6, 2.09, 1.05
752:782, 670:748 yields 1.0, 1.09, 0.86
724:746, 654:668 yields 4.4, 2.07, 1.04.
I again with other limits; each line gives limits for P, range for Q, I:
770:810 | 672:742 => 21.7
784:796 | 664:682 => 18.2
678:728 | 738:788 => 24.0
